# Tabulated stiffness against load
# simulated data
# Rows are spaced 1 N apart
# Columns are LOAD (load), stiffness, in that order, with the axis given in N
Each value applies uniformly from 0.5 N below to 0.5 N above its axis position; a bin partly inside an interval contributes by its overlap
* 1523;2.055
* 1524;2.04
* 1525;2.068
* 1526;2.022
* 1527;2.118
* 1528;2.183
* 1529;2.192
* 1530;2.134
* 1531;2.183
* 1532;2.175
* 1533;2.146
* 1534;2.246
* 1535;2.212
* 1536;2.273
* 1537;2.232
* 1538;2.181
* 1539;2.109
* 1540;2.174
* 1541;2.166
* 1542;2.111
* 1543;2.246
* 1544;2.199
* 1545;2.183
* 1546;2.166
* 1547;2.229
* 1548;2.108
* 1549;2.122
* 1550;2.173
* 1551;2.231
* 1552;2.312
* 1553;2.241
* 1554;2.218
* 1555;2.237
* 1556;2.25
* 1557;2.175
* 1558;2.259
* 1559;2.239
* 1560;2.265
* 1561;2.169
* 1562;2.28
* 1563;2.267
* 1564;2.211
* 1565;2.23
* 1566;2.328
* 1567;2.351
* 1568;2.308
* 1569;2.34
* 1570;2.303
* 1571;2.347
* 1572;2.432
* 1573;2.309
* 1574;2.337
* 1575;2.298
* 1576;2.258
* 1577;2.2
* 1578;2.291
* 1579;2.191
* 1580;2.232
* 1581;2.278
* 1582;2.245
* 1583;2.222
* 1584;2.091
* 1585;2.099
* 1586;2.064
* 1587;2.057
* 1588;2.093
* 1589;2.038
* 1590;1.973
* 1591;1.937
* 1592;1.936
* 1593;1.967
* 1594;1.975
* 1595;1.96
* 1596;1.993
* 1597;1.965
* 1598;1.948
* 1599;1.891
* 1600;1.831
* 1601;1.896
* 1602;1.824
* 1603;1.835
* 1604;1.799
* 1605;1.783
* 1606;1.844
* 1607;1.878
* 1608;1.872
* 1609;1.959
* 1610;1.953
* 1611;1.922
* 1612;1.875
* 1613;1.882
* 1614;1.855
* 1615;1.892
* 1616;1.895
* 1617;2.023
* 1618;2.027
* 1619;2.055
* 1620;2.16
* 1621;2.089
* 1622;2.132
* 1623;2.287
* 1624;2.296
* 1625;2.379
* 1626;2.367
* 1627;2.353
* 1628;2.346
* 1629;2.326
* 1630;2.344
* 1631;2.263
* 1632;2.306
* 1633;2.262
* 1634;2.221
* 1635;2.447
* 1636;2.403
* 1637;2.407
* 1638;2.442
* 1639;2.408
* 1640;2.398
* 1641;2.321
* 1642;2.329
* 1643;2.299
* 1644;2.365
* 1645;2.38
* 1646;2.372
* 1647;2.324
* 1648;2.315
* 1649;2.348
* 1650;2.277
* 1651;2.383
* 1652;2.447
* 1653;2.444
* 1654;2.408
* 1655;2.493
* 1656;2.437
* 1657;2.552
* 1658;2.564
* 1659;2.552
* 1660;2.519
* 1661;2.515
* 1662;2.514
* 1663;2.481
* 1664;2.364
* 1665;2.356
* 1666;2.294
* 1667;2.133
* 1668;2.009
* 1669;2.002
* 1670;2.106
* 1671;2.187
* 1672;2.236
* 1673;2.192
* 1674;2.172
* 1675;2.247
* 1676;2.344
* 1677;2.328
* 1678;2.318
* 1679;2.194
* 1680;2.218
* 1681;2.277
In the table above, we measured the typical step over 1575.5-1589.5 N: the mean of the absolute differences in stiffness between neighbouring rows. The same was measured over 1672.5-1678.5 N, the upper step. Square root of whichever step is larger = 0.23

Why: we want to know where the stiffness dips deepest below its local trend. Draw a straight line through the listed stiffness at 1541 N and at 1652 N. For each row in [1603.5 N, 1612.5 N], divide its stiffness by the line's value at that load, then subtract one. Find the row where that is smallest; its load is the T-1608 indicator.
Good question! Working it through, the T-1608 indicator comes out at 1605 N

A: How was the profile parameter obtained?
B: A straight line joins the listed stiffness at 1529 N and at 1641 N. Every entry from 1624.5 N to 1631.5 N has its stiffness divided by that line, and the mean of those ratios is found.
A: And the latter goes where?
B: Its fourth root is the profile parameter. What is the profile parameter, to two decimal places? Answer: 1.00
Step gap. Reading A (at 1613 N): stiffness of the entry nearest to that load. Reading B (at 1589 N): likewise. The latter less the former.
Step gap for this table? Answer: 0.2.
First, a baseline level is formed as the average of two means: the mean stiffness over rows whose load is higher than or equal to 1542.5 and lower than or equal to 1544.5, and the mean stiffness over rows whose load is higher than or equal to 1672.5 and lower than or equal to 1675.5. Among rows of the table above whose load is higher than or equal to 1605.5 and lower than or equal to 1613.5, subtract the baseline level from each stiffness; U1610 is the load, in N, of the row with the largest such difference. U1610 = 1609 N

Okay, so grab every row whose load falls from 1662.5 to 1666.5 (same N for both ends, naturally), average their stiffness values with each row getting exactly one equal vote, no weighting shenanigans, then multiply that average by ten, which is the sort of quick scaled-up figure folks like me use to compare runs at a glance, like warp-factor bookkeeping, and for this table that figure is 23.7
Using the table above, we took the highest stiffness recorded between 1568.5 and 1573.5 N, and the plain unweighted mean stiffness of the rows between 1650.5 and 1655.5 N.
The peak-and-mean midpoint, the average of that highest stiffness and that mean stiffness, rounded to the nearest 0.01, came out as 2.43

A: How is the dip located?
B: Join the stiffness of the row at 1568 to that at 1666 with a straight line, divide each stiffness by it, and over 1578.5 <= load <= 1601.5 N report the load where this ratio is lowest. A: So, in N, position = 1600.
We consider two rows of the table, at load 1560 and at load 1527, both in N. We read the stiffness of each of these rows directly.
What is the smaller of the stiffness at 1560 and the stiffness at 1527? 2.12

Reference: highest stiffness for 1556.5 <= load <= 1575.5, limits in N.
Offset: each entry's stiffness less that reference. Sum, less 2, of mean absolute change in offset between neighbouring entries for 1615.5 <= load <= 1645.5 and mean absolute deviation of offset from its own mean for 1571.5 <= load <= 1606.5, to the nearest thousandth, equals -1.796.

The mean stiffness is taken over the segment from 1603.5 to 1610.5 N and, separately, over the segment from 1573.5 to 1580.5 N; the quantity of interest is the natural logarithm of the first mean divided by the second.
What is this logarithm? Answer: -0.19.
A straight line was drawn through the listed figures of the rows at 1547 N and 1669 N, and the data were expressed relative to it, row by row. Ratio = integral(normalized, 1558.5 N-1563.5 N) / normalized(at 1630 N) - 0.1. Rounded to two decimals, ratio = 4.41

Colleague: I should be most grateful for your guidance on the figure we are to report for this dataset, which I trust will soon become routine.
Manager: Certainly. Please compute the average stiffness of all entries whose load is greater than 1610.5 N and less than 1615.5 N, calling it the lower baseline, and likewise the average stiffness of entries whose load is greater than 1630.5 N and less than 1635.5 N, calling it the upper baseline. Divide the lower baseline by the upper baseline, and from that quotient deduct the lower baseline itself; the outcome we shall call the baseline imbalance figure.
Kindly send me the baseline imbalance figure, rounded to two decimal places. -1.07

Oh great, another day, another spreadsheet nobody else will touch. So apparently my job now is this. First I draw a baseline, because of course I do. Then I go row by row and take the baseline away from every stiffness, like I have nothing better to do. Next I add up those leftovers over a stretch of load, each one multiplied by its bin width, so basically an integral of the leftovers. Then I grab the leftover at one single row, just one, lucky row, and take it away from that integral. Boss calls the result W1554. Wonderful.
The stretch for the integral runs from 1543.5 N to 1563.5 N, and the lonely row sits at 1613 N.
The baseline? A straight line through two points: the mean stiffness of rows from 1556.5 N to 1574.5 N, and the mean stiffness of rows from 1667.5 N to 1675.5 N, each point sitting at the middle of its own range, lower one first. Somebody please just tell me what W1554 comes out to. -1.4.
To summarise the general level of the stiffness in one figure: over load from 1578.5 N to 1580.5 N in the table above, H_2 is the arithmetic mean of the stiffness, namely 2.21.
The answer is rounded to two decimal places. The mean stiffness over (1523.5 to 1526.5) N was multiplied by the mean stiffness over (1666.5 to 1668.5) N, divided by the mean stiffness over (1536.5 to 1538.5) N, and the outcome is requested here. 1.92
